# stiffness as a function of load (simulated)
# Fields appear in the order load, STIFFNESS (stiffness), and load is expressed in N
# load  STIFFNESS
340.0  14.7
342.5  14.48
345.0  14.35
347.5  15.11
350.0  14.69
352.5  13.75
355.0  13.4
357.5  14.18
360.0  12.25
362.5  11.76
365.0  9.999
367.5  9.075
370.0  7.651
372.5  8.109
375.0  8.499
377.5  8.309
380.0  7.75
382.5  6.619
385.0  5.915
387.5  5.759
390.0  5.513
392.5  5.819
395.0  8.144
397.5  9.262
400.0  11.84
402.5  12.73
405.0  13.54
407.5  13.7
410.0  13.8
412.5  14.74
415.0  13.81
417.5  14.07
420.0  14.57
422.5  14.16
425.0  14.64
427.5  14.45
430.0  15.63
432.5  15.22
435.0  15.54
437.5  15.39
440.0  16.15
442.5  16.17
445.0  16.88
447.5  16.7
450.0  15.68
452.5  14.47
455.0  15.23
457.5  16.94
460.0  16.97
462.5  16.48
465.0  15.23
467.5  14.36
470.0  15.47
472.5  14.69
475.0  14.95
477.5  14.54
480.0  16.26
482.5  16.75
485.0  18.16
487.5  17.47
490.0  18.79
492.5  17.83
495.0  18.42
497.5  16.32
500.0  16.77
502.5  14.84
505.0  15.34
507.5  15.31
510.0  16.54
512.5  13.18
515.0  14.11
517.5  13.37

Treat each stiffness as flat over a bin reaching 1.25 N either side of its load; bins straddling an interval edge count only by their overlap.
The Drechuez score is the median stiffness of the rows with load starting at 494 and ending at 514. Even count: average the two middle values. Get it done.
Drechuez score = 16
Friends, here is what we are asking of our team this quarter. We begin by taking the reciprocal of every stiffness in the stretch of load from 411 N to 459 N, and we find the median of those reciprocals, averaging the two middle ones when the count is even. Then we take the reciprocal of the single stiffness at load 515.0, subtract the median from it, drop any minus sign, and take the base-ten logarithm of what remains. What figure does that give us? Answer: -2.3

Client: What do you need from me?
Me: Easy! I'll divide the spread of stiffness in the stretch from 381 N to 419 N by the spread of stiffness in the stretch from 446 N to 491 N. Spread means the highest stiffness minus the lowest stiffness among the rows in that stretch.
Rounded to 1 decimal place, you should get 2.1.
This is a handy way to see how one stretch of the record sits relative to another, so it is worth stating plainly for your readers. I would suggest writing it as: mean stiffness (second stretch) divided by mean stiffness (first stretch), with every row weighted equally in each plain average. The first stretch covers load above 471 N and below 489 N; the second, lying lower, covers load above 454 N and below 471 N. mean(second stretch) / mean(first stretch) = 0.98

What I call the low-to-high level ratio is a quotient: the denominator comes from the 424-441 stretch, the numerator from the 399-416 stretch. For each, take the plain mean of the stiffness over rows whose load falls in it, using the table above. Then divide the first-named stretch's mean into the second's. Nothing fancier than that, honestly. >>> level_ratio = 0.88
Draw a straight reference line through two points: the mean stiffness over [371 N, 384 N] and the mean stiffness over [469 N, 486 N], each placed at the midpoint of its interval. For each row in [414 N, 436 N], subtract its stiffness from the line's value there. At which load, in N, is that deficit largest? 427.5 N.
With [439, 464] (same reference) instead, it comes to 452.5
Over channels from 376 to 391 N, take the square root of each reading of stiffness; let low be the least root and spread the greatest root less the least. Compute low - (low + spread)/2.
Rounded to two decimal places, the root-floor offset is 0.91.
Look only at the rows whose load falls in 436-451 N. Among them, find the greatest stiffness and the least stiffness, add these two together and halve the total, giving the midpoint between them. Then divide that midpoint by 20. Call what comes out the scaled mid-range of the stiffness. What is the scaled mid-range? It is 0.81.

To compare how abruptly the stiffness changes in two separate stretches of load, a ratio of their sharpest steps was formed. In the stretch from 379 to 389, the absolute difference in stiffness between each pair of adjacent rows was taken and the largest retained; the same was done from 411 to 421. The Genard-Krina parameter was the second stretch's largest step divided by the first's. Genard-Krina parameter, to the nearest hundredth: 0.82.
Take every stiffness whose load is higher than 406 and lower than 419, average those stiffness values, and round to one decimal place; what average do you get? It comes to 14.0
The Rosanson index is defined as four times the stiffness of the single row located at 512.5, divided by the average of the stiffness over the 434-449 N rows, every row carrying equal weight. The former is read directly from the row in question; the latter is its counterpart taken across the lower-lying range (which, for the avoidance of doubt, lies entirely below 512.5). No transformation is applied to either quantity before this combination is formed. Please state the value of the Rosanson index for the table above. 3.3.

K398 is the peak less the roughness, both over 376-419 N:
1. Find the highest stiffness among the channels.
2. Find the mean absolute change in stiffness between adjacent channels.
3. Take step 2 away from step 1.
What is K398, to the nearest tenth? 13.9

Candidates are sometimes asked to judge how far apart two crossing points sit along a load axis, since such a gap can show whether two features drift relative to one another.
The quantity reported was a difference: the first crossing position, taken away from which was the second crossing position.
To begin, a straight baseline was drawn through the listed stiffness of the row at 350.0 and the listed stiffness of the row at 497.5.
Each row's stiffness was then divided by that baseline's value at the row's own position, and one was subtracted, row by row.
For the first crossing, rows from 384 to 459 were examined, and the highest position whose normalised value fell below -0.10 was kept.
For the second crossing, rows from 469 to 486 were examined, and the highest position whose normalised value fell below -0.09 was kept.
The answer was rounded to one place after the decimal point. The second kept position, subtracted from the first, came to -62.5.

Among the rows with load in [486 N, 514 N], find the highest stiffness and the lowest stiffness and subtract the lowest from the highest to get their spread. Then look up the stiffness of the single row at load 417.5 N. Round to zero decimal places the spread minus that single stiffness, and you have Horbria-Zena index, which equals -8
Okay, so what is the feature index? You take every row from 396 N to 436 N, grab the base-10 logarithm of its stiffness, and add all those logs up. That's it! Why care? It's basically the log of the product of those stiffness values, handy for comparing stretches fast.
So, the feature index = 18.2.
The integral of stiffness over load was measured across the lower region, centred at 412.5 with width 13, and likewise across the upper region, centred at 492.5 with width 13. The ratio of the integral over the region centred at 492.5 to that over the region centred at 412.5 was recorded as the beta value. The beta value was 1.27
